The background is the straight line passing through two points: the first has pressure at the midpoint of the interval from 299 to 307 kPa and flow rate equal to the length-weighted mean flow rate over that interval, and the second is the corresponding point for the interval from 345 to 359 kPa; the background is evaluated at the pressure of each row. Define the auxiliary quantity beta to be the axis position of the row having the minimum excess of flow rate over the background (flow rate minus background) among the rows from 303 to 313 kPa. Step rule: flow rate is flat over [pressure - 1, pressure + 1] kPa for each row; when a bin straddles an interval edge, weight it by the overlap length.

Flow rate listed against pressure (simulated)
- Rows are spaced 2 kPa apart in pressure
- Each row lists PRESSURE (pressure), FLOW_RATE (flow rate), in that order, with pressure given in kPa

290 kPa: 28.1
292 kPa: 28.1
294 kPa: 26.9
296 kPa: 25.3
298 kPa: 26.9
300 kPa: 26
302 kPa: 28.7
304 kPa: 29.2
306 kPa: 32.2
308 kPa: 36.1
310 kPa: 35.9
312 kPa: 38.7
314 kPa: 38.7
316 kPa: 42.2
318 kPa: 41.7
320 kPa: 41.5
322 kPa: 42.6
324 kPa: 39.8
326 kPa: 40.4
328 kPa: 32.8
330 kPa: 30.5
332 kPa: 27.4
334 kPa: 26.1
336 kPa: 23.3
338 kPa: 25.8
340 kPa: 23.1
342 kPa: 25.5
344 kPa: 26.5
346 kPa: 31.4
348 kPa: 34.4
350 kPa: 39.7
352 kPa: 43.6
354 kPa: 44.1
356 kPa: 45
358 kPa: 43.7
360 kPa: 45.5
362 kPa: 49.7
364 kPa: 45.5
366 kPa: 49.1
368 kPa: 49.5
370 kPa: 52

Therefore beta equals 304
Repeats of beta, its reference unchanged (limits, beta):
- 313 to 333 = 332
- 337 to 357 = 340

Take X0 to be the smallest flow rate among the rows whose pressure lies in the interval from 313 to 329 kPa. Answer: 32.8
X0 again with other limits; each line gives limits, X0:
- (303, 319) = 29.2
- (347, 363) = 34.4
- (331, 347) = 23.1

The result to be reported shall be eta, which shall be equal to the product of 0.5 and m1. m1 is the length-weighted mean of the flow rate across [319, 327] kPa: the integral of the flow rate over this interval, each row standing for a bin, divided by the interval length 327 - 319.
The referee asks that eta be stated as 21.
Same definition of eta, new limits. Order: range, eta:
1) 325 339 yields 15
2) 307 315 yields 19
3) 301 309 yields 16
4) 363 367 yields 24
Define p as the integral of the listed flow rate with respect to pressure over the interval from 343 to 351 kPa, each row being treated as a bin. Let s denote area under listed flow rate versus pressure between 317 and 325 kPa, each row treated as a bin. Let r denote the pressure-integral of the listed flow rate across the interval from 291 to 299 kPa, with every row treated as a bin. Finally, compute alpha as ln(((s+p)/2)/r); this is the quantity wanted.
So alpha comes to 0.33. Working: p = 264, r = 214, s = 331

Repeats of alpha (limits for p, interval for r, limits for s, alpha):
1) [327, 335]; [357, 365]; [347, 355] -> -0.28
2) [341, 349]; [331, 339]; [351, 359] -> 0.36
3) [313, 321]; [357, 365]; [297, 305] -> -0.29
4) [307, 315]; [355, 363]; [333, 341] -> -0.40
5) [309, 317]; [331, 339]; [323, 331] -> 0.38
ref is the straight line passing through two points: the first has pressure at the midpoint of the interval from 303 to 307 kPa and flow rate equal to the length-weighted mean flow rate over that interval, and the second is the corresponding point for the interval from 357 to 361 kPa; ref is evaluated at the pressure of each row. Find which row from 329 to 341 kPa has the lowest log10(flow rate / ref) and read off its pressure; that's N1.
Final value 340 kPa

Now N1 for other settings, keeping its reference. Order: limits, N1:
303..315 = 304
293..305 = 300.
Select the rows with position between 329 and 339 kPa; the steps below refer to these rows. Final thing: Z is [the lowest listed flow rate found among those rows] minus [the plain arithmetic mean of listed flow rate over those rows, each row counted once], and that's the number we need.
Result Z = -3.3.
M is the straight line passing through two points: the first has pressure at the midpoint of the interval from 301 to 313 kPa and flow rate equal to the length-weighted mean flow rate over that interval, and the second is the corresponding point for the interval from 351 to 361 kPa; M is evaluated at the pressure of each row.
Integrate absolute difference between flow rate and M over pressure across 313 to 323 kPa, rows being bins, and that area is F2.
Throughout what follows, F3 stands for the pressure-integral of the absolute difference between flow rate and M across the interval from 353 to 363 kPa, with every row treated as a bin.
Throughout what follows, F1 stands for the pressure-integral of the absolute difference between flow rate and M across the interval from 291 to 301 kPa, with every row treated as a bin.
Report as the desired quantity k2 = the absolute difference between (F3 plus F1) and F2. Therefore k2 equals 2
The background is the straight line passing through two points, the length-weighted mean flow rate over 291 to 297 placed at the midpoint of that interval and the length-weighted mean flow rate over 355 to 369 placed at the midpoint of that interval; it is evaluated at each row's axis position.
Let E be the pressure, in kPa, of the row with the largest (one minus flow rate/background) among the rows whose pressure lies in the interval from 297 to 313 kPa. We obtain 300 kPa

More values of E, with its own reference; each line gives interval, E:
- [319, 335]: 334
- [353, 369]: 358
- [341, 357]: 342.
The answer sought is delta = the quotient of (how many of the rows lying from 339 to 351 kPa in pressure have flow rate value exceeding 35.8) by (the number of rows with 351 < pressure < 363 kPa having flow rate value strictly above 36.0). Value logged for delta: 0.17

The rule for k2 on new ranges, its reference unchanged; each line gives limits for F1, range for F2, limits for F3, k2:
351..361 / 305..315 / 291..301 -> 22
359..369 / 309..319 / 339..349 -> 111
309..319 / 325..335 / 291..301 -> 6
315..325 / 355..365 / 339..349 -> 174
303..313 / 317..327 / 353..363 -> 6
